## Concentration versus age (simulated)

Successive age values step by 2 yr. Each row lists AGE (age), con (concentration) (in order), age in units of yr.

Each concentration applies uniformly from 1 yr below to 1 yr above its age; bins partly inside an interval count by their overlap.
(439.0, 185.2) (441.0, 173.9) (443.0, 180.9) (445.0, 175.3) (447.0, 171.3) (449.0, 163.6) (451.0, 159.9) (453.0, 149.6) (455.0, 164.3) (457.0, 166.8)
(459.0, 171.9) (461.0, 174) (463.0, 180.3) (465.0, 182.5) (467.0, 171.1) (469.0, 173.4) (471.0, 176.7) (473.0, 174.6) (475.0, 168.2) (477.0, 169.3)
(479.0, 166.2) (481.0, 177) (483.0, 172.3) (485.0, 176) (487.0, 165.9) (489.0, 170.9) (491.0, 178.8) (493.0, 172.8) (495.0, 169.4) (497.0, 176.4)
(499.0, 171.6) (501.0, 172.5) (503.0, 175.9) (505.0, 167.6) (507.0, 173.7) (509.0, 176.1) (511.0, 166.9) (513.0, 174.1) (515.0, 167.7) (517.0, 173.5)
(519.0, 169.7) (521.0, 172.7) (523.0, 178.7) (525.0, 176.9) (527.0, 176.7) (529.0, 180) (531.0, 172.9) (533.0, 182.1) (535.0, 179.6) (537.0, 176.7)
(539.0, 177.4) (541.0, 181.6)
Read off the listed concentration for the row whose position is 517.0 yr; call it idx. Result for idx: 173.5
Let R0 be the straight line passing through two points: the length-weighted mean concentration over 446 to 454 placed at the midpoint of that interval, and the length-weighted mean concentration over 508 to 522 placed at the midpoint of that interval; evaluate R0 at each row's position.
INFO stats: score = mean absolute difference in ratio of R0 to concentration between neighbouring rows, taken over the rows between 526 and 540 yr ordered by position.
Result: 0.024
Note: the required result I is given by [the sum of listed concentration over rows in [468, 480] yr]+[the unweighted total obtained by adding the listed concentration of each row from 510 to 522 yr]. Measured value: 2053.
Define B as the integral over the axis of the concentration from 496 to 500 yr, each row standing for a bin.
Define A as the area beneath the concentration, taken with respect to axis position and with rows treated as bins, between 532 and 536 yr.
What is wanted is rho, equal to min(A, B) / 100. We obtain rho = 7.0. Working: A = 723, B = 696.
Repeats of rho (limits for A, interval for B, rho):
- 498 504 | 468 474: 10.4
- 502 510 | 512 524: 13.9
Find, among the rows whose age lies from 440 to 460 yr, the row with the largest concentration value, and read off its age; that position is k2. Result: 443.0 yr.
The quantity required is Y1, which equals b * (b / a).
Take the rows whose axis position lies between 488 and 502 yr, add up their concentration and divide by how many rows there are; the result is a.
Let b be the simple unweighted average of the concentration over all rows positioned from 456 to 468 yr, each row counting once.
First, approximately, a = 173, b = 174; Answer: 176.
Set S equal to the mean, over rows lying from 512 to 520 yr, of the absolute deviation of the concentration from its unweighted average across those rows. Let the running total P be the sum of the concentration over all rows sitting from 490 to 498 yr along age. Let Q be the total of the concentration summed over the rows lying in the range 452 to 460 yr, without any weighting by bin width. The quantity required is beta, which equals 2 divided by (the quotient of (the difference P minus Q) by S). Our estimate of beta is 0.1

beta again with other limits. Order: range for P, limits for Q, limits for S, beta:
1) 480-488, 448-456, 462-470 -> 0.2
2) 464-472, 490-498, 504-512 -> 1.2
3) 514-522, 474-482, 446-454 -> 4.4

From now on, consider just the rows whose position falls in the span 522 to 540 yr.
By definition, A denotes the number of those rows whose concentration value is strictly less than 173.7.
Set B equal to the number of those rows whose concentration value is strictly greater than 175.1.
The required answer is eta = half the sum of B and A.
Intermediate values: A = 1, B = 8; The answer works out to 4.5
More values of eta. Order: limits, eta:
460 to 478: 3.5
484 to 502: 4.5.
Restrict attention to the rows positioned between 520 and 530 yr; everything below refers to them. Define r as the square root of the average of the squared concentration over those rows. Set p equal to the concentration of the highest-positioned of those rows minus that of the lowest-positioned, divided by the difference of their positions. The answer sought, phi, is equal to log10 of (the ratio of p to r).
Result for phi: -2.29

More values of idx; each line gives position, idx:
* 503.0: 175.9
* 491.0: 178.8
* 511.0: 166.9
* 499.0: 171.6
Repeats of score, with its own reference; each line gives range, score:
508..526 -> 0.031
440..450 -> 0.033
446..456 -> 0.059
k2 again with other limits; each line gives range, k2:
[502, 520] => 509.0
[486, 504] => 491.0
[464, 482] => 465.0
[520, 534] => 533.0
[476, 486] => 481.0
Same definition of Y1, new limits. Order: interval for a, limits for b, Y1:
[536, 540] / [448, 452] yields 148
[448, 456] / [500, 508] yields 187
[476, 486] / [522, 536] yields 184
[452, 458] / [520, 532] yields 194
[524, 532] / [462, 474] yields 176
